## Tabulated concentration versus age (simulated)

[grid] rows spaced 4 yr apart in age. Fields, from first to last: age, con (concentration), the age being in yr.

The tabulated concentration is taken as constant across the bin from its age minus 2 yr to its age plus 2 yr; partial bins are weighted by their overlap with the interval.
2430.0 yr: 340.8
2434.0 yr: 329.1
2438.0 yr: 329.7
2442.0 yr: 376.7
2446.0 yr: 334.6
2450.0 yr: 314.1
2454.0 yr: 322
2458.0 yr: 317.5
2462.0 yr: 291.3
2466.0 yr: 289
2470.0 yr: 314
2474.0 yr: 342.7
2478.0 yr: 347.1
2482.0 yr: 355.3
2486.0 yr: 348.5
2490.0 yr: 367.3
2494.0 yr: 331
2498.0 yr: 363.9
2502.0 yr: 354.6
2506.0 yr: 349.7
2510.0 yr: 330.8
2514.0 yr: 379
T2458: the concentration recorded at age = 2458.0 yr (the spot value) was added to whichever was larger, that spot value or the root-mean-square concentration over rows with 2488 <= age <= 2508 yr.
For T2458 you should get 671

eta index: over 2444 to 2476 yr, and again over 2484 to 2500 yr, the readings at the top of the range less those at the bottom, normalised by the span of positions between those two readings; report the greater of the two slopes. 1.3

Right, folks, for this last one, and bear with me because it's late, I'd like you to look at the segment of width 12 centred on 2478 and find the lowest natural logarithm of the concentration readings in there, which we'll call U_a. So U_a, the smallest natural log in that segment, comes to 5.84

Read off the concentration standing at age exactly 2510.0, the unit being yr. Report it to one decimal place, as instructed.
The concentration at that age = 330.8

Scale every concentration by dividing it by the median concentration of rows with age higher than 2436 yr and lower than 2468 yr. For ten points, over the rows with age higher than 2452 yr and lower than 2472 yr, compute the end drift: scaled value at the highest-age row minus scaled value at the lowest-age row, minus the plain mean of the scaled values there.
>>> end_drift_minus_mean -0.98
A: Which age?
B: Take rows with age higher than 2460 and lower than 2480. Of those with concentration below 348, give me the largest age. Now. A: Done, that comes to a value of 2478.0 yr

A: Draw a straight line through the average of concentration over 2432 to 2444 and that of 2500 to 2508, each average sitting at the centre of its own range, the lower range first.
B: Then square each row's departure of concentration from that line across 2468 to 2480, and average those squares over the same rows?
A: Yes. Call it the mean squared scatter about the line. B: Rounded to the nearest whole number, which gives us 413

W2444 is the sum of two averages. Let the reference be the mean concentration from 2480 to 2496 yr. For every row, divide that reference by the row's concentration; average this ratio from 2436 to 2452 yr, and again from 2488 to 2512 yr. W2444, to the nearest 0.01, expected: 2.04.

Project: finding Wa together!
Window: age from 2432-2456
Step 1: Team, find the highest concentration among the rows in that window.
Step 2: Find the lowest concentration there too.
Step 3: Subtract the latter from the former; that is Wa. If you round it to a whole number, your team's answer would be 63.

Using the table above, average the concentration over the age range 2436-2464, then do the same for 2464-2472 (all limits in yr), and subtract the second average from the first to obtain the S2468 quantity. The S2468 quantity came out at 25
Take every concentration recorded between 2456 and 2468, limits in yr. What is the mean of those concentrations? 299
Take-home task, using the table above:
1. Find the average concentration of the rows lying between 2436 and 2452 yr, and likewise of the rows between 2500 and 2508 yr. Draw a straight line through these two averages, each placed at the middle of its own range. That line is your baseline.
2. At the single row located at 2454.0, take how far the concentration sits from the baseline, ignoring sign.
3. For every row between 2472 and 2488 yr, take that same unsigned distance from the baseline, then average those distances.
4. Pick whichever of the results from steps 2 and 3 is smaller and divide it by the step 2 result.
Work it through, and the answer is 0.16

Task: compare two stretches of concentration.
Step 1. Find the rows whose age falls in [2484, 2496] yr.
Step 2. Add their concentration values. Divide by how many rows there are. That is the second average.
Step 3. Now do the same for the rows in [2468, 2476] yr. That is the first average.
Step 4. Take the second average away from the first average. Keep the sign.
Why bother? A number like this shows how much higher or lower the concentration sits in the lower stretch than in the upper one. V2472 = -21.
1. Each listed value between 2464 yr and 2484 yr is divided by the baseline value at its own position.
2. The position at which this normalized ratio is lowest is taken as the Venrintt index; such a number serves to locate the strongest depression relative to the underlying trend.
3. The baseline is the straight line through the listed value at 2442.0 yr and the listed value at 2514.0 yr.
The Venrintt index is 2466.0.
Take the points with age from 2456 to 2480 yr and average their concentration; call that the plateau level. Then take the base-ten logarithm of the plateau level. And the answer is 2.50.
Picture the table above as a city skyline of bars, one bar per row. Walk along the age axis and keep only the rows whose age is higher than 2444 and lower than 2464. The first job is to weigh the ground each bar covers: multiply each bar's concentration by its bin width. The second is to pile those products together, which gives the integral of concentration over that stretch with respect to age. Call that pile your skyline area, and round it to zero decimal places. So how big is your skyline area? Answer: 6318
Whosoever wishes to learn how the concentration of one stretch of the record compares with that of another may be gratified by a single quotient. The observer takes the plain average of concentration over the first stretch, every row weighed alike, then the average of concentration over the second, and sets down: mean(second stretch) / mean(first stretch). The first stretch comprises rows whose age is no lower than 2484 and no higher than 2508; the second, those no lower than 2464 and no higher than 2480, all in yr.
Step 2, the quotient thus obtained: 0.92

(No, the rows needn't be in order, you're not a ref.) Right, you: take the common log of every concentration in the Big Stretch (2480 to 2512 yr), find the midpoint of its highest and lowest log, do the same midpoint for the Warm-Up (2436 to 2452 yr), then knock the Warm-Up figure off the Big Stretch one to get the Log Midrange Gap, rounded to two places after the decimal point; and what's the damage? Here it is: 0.01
